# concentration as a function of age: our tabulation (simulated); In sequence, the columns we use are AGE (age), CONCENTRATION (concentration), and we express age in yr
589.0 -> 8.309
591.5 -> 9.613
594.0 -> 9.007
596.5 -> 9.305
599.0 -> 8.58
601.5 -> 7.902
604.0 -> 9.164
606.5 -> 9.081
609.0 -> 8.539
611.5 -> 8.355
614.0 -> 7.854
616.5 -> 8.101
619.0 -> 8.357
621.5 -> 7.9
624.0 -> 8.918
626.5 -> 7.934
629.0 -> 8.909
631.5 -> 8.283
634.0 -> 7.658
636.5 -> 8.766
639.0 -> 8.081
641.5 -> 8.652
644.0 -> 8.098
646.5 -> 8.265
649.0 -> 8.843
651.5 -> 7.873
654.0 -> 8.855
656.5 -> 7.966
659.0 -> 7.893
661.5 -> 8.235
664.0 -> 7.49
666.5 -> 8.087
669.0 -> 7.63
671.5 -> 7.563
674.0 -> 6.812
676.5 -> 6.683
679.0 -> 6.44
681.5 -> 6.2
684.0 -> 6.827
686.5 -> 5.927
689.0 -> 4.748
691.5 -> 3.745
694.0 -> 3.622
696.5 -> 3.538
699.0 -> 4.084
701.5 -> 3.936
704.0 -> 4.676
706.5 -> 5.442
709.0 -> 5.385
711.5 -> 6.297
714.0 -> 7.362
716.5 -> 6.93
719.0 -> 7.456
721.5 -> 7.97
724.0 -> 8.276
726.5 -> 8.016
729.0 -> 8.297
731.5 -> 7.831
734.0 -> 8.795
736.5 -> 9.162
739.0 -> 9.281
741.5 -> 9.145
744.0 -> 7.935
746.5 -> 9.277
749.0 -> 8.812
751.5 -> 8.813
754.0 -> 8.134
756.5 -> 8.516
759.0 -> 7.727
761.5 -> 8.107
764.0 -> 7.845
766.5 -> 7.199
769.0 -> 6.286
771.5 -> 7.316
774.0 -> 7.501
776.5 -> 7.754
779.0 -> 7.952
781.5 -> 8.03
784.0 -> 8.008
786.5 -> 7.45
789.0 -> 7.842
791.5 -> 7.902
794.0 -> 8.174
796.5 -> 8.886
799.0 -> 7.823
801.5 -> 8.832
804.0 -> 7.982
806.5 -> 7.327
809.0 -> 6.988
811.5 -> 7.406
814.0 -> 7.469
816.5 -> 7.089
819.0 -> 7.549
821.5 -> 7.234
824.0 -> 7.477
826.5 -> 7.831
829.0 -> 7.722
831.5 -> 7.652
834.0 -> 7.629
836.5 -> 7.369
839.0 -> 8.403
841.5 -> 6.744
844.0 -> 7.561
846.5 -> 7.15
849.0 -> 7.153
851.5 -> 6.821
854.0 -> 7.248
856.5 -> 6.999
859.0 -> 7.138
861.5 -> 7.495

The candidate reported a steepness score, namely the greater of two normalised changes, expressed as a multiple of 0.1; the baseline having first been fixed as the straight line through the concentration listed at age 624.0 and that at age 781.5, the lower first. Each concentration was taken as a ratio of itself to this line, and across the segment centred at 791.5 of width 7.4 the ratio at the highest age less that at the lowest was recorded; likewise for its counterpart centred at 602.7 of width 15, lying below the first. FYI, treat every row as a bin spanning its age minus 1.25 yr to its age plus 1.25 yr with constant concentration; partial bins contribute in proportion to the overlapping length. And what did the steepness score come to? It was 0.45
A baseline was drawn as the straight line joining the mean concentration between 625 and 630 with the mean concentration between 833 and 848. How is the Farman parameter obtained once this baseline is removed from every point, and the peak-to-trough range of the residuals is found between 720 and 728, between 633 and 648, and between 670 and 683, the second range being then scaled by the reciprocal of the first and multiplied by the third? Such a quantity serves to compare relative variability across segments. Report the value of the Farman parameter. 4.7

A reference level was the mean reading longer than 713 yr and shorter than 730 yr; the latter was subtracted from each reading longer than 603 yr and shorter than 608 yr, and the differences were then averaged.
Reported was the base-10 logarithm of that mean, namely 0.13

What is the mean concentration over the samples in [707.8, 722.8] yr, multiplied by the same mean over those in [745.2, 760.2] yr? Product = 59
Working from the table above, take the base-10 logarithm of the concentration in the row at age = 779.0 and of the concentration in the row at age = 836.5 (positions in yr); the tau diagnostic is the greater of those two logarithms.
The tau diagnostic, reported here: 0.900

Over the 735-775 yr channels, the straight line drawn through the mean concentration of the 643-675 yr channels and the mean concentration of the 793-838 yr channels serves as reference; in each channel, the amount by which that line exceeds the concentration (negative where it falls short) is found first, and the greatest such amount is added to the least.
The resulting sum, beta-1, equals 0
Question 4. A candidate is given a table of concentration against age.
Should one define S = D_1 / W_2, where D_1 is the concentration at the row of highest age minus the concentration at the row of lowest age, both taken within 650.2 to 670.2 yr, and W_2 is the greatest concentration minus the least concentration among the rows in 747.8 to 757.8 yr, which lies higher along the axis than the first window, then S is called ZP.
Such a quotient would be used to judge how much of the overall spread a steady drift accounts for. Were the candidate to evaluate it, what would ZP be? -0.36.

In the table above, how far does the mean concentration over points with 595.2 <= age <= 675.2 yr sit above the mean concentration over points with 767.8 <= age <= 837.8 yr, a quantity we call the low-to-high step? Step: 0.59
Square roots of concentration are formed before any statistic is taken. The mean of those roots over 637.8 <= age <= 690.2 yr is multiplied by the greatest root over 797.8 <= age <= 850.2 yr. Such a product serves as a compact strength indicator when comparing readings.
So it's 8.1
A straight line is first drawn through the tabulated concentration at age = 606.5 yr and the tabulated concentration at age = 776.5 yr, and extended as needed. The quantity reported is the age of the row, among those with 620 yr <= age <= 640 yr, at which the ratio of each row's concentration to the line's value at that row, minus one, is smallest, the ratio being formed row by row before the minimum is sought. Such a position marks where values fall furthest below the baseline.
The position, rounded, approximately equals 634.0 yr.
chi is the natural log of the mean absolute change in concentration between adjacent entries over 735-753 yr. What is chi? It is -0.6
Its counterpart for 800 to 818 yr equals -0.8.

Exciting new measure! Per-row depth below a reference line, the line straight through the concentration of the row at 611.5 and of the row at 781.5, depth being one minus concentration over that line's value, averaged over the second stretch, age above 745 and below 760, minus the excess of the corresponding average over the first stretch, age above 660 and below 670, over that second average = -0.16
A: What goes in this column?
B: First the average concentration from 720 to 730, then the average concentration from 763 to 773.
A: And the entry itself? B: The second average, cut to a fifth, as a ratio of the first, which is 0.176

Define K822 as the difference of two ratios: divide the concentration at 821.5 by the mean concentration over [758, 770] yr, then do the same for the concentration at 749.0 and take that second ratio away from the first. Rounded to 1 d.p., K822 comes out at -0.2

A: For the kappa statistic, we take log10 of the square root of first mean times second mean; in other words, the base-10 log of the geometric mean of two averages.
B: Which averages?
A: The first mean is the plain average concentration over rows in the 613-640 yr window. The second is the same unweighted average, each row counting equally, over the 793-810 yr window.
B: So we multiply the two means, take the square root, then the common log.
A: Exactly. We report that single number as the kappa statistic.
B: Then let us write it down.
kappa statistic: 0.910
